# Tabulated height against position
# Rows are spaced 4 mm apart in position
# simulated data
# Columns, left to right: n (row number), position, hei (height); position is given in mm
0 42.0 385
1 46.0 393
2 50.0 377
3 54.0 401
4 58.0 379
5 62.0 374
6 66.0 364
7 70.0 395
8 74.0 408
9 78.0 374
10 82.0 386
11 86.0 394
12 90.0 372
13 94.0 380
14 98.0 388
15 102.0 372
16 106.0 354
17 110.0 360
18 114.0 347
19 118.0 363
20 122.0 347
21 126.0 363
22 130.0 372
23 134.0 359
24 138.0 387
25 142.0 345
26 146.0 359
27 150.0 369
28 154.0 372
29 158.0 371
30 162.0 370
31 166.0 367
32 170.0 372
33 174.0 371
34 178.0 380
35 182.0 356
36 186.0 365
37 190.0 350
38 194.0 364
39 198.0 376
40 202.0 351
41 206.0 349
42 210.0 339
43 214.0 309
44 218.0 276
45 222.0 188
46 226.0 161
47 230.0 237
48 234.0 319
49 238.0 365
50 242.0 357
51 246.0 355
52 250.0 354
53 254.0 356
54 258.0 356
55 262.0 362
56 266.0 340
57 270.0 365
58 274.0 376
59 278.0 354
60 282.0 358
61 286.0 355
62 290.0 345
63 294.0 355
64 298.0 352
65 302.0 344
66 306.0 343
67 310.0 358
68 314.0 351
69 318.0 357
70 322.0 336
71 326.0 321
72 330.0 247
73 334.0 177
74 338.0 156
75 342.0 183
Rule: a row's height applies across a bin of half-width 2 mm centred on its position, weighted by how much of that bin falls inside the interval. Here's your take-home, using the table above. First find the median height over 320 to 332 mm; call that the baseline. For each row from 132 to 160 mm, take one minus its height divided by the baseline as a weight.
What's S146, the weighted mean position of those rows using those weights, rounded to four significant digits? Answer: 146.4 mm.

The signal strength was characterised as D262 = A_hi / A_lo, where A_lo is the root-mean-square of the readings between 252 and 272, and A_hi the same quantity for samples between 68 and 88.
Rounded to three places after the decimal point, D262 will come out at 1.100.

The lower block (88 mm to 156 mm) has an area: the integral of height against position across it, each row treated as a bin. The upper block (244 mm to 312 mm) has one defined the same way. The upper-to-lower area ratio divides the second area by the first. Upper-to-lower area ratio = 0.97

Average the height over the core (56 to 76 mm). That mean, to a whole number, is 384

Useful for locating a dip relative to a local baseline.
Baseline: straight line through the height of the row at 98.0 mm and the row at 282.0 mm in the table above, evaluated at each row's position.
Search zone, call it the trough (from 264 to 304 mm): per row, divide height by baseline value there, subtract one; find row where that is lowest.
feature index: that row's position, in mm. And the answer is 266.0 mm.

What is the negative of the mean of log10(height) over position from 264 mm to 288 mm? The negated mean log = -2.55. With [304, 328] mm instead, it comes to -2.54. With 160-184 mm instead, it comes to -2.57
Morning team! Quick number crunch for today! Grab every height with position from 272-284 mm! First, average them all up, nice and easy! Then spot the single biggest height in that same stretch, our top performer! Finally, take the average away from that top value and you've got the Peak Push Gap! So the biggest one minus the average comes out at 13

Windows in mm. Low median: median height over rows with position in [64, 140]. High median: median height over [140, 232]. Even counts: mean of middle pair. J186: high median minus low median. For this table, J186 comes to -13.0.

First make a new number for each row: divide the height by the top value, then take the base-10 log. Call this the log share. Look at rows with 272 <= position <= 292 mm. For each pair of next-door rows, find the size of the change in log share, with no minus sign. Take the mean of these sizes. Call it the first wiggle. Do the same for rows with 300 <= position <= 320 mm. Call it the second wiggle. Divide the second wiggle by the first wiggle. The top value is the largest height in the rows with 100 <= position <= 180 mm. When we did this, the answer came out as 0.8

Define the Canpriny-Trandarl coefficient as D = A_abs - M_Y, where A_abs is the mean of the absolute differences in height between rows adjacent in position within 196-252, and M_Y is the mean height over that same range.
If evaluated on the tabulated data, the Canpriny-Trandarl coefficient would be -277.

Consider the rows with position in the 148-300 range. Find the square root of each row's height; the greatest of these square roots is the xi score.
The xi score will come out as 19.5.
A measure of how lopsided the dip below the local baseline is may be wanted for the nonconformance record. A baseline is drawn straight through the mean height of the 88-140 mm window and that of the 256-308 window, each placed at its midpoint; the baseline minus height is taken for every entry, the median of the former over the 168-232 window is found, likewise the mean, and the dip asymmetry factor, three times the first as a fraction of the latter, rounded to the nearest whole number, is 1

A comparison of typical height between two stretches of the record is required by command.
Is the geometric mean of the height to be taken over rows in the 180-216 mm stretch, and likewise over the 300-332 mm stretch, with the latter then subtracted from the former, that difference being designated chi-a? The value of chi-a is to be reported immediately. 20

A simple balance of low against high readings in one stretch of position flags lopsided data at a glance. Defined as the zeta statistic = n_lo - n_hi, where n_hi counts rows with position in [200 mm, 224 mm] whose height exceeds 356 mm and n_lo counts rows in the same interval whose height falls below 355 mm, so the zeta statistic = 6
